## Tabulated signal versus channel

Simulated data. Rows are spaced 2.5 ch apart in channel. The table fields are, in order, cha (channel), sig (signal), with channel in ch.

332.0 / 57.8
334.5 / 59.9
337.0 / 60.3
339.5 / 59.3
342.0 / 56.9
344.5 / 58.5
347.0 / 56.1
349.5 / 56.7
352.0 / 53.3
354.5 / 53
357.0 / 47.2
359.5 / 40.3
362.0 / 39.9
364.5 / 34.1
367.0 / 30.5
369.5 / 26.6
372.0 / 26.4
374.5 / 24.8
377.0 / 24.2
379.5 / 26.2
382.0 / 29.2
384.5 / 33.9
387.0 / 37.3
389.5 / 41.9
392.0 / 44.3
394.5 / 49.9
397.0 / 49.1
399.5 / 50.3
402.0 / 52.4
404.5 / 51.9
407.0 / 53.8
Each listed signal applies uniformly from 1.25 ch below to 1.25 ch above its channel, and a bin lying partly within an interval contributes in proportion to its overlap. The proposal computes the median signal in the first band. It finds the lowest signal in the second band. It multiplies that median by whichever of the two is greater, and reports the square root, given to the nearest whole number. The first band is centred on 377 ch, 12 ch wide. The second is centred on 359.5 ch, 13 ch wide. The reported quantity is 30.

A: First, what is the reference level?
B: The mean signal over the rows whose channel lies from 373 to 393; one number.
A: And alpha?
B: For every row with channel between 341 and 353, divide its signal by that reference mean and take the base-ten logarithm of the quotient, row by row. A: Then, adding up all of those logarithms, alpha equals 1.2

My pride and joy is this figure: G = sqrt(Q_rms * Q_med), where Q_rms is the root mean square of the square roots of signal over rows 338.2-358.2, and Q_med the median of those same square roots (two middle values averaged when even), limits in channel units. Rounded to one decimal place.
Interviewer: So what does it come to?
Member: 7.5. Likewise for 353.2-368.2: 6.4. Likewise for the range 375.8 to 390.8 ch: 5.6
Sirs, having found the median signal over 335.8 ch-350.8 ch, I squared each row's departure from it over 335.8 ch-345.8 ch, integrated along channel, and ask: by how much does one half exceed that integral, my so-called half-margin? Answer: -26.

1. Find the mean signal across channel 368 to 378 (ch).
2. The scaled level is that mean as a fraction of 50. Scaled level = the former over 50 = 0.51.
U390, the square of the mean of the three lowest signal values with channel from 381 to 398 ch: 1120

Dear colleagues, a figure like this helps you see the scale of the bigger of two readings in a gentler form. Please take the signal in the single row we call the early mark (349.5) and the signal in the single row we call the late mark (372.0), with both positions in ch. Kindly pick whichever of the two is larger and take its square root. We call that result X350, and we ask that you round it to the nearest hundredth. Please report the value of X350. 7.53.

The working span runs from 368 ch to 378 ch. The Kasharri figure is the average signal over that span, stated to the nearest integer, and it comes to 26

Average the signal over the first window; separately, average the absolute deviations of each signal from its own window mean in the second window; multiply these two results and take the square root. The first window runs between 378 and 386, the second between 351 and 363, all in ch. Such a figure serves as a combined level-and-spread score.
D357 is 12.6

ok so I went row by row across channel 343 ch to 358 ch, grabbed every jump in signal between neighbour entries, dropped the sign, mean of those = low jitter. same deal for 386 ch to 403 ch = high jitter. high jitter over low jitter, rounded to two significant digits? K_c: 1.1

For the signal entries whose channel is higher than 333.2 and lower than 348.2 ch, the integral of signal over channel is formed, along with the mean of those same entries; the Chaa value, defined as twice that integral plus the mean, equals 1814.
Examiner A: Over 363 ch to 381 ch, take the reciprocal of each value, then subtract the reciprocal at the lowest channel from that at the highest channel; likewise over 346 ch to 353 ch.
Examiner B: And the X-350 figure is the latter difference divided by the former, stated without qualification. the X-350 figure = 0.1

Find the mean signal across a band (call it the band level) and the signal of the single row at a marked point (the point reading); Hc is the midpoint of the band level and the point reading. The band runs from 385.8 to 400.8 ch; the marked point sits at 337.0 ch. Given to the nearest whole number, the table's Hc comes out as 53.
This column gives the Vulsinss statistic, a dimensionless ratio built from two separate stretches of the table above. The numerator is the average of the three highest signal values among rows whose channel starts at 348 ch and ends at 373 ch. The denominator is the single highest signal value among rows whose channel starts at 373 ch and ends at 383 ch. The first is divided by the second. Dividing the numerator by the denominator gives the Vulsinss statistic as 1.86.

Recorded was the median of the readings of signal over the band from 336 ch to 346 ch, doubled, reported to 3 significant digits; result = 118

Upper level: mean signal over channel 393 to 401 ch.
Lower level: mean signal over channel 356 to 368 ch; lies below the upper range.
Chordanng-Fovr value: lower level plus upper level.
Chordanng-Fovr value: 88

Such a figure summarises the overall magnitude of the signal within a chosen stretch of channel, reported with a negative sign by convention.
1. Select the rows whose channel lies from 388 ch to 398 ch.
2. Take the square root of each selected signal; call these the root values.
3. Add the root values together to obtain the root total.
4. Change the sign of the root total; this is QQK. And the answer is -27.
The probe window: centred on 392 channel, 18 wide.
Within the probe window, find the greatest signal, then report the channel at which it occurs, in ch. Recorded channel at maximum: 399.5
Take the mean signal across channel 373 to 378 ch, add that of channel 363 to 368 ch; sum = 57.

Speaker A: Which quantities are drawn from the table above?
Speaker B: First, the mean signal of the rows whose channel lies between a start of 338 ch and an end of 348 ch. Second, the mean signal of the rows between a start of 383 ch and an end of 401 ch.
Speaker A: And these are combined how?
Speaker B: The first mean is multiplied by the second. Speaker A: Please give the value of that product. 2528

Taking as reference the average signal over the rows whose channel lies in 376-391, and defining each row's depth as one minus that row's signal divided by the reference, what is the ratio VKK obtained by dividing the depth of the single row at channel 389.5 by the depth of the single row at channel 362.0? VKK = 1.3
